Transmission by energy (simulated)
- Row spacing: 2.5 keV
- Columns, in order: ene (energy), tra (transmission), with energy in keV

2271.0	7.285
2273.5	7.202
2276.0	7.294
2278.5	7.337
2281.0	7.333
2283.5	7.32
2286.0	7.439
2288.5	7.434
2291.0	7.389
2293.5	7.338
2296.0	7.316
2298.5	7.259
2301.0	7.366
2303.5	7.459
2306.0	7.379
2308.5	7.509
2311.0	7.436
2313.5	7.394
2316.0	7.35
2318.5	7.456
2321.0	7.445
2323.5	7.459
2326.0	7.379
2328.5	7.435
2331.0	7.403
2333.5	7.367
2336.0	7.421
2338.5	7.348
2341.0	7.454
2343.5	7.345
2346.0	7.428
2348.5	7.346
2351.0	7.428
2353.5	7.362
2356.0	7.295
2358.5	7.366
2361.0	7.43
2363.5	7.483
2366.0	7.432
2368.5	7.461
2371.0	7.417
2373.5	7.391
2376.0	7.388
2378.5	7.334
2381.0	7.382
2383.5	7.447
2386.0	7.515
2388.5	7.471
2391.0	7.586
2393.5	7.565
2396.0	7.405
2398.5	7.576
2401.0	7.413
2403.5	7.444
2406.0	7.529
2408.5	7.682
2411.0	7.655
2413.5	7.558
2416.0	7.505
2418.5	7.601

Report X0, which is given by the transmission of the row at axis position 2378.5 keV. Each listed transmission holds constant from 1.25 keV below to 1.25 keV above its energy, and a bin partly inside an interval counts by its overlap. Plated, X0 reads 7.334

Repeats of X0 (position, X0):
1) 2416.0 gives 7.505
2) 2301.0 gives 7.366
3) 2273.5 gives 7.202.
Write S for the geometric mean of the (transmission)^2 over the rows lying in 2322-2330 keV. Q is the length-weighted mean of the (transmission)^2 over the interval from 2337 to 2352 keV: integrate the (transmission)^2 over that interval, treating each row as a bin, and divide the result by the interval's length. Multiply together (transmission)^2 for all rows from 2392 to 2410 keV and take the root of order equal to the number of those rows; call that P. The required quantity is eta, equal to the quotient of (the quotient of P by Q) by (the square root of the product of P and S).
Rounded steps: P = 56.5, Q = 54.6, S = 55.1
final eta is 0.0185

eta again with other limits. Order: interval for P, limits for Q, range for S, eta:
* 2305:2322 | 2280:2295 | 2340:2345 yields 0.0184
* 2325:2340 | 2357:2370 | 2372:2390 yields 0.0180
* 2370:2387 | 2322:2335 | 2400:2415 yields 0.0179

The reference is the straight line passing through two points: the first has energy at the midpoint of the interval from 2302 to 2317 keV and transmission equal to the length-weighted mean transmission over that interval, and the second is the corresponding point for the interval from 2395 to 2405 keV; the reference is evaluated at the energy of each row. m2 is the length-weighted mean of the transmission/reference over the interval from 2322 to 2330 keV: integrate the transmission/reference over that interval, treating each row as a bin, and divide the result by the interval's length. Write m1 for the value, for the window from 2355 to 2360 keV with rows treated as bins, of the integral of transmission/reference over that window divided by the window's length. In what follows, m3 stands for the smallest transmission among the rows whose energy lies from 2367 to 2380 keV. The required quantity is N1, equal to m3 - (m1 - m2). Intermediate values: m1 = 0.99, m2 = 1.00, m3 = 7.334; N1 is 7.348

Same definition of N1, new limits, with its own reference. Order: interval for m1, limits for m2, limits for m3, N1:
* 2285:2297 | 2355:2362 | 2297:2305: 7.252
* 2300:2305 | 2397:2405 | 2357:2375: 7.369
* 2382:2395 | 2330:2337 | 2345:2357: 7.283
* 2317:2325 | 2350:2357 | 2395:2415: 7.391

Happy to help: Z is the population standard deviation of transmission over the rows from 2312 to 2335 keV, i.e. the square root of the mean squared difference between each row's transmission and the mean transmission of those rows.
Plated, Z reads 0.038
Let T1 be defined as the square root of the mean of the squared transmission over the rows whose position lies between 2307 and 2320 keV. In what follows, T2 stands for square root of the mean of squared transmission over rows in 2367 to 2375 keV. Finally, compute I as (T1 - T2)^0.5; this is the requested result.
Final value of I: 0.08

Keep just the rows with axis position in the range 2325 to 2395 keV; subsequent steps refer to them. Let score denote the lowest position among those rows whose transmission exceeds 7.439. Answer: 2341.0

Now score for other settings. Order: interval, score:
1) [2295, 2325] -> 2303.5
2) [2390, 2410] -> 2391.0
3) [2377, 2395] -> 2383.5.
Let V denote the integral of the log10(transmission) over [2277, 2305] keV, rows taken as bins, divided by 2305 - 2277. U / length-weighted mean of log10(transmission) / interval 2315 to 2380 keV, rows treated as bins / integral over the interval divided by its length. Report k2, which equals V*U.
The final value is 0.754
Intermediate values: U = 0.869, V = 0.867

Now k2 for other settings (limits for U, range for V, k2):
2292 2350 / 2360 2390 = 0.757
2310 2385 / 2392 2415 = 0.763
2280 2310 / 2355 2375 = 0.755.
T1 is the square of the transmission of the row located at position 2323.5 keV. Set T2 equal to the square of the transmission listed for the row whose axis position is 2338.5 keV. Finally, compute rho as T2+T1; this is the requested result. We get 110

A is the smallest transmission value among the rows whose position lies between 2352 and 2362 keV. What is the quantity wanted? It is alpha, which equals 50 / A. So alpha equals 6.85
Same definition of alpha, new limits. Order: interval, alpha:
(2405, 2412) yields 6.64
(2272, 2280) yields 6.94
